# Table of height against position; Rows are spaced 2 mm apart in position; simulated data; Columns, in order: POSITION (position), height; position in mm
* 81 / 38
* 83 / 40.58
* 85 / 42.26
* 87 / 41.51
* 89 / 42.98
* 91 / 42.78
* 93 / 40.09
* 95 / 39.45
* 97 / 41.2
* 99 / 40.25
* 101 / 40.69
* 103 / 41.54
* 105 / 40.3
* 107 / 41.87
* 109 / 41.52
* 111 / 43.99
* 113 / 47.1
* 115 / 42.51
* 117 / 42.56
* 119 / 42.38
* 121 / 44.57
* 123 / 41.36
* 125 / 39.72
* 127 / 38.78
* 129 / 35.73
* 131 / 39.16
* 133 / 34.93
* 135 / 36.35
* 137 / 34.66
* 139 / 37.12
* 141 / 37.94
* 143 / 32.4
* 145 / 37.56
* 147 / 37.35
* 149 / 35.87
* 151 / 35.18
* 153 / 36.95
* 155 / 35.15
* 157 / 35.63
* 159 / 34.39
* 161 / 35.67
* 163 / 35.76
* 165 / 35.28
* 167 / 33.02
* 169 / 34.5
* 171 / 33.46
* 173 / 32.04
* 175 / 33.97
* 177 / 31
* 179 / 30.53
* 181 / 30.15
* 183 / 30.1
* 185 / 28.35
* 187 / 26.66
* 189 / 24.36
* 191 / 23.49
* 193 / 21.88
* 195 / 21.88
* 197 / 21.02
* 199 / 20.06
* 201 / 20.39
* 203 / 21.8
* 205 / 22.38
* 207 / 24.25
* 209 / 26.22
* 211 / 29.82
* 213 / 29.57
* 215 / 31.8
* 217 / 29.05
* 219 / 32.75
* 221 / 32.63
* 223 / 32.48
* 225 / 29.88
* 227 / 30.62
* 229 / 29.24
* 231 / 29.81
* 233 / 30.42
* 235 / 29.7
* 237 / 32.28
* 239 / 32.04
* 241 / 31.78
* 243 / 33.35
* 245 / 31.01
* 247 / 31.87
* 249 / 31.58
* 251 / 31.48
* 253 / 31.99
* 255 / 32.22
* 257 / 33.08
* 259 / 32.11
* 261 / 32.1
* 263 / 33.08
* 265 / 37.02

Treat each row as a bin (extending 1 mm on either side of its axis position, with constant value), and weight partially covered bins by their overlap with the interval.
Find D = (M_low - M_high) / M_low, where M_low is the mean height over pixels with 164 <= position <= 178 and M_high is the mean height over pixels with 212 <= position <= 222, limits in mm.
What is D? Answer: 0.1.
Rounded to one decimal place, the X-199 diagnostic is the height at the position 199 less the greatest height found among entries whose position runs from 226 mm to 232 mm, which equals -10.6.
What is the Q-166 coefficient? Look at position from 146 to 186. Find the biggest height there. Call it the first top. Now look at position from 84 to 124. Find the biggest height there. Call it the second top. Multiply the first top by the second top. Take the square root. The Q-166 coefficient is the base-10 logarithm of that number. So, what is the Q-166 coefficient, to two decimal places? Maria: 1.62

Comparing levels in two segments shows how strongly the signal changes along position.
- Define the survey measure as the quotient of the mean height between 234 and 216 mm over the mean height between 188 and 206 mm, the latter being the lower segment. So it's 1.40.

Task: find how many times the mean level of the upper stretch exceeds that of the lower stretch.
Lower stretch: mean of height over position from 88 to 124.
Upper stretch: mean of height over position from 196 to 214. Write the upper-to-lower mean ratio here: 0.57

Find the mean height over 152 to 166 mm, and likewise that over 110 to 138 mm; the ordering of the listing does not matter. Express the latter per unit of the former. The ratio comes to 1.13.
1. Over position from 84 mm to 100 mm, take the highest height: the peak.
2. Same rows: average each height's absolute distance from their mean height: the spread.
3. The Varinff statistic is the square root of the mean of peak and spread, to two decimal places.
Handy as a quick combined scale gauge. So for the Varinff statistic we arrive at 4.69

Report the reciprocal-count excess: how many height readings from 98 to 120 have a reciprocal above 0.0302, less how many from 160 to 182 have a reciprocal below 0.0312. -7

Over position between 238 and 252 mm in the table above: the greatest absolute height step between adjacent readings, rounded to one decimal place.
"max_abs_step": 2.3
